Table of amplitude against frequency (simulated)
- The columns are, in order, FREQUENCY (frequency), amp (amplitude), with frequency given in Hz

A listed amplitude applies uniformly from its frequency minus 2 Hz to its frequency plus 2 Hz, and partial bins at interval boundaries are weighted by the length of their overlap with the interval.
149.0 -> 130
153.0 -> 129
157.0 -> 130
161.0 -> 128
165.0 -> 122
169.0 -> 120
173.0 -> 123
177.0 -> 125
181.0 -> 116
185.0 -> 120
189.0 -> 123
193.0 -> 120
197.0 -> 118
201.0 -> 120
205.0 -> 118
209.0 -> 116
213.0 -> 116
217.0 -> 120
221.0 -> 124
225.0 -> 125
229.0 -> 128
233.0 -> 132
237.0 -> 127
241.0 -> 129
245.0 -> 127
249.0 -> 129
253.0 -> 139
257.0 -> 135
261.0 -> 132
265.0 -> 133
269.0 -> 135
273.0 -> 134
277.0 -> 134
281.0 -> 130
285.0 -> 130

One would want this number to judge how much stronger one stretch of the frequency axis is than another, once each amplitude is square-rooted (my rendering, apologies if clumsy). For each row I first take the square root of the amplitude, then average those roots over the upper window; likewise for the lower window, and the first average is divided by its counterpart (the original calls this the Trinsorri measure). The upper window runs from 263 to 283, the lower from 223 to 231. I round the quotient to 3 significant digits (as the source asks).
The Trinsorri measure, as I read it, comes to 1.03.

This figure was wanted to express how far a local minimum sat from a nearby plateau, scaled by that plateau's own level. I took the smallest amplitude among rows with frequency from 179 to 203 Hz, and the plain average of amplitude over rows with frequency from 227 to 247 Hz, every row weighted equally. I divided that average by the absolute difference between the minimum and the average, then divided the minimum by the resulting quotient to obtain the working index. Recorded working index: 11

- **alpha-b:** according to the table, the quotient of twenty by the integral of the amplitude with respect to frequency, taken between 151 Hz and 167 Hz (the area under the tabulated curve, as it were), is 0.0098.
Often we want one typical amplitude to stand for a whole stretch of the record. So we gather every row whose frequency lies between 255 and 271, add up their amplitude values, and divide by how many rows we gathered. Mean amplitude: 134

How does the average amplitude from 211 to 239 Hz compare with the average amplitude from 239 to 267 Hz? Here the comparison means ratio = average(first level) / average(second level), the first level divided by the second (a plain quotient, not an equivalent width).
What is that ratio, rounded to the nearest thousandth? 0.944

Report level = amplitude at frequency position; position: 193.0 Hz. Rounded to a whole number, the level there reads 120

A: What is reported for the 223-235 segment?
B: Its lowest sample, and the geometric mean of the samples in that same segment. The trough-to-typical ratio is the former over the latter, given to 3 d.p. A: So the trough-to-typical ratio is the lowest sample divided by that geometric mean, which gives 0.974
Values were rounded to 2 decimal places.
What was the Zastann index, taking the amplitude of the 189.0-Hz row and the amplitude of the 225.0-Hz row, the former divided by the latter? 0.98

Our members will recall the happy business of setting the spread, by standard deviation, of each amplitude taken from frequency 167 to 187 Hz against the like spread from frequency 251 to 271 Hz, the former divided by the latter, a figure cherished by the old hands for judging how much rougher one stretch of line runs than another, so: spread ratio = 1.3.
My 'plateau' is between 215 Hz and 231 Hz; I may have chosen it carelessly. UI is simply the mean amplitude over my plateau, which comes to 124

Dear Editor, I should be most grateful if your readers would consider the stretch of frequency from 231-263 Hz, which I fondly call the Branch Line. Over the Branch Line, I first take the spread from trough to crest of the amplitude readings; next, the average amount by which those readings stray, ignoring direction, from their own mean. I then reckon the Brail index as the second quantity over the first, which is 0.27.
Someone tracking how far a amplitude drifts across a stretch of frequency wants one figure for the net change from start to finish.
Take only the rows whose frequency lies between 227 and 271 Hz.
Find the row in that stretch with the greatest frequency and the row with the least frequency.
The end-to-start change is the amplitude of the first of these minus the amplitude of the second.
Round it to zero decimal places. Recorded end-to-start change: 7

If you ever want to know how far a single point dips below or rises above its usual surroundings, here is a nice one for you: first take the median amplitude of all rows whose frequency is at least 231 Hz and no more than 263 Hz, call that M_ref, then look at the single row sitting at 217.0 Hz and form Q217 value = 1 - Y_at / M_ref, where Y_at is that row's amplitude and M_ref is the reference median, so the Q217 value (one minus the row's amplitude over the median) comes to 0.08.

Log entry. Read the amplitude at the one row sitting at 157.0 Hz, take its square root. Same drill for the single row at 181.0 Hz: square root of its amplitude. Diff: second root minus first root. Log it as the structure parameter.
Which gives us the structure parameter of -0.63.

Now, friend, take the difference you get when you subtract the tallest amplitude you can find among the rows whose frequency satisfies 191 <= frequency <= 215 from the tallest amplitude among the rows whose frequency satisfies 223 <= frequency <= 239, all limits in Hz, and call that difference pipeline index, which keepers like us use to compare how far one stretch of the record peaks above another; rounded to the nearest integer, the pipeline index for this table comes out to 12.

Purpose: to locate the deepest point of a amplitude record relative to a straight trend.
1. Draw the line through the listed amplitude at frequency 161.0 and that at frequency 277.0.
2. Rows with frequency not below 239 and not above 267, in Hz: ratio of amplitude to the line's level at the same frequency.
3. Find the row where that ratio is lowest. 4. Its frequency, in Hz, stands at 245.0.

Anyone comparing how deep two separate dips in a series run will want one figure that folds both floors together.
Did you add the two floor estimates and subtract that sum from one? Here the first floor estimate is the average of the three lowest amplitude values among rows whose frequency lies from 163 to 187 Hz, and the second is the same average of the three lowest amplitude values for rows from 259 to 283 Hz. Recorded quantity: -249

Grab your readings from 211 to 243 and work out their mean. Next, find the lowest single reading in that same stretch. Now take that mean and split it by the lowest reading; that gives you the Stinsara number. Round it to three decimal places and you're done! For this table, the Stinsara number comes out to 1.079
